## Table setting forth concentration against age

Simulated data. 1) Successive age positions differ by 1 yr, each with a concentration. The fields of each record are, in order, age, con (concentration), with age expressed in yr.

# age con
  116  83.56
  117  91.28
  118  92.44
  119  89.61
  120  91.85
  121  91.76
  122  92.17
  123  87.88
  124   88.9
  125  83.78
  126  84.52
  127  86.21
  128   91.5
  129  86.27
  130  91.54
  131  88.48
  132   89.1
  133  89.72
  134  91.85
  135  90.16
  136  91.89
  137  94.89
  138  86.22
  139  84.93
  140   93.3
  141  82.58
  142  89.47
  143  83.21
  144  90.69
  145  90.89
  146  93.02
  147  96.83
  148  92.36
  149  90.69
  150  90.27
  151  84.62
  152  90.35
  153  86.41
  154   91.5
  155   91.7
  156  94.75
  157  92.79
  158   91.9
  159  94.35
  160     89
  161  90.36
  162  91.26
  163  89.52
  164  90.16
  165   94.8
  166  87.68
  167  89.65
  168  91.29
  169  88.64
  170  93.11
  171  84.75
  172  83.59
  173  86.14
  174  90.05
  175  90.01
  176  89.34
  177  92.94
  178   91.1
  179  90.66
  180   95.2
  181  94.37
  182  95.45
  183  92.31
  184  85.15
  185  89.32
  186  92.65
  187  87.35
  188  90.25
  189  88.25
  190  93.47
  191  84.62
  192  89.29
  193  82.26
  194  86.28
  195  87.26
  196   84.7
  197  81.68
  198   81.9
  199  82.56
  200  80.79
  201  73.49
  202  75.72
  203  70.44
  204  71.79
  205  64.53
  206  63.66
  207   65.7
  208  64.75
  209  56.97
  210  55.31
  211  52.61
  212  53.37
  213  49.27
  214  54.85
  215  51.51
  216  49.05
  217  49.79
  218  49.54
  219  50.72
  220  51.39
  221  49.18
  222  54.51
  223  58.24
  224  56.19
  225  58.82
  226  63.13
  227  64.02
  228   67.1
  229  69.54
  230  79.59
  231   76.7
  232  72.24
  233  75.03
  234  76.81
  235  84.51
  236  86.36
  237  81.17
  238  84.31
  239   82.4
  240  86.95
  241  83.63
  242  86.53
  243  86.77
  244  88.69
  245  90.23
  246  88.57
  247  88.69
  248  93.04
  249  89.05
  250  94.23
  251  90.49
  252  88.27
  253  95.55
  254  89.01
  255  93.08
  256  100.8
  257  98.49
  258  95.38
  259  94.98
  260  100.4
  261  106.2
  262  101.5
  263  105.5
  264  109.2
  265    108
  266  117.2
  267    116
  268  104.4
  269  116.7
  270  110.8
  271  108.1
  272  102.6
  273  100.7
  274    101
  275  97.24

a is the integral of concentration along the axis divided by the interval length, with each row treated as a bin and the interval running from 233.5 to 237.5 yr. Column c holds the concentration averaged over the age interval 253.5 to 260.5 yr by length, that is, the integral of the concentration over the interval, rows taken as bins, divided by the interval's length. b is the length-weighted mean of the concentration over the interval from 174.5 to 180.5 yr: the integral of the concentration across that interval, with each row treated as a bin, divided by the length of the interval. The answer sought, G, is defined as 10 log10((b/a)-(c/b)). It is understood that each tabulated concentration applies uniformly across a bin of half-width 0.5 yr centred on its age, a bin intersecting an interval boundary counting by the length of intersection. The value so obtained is -11.9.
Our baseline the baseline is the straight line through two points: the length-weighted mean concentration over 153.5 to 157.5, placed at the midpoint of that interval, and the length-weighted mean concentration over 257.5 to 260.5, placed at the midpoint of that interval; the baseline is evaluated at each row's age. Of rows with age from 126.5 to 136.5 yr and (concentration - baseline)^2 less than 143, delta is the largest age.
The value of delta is 136 yr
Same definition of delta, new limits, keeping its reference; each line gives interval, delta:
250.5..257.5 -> 257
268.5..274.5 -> 274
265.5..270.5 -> 268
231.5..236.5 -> 236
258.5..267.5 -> 265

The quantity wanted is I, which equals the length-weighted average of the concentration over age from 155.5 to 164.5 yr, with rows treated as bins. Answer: 92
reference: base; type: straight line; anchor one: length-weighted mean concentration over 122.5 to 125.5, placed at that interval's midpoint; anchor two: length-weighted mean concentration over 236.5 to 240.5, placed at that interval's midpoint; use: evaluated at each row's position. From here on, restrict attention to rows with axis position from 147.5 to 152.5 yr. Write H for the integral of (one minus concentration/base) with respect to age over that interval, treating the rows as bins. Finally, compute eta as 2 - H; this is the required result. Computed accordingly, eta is 2.2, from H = -0.2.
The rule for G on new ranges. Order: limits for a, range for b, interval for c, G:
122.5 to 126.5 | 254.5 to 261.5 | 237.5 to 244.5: -5.7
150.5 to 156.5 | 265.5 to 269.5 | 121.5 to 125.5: -3.1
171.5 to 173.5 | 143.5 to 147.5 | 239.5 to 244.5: -7.9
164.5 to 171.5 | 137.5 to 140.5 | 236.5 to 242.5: -16.1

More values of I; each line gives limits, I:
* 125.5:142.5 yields 89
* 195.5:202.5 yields 80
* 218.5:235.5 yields 65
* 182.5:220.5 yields 72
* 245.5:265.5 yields 97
